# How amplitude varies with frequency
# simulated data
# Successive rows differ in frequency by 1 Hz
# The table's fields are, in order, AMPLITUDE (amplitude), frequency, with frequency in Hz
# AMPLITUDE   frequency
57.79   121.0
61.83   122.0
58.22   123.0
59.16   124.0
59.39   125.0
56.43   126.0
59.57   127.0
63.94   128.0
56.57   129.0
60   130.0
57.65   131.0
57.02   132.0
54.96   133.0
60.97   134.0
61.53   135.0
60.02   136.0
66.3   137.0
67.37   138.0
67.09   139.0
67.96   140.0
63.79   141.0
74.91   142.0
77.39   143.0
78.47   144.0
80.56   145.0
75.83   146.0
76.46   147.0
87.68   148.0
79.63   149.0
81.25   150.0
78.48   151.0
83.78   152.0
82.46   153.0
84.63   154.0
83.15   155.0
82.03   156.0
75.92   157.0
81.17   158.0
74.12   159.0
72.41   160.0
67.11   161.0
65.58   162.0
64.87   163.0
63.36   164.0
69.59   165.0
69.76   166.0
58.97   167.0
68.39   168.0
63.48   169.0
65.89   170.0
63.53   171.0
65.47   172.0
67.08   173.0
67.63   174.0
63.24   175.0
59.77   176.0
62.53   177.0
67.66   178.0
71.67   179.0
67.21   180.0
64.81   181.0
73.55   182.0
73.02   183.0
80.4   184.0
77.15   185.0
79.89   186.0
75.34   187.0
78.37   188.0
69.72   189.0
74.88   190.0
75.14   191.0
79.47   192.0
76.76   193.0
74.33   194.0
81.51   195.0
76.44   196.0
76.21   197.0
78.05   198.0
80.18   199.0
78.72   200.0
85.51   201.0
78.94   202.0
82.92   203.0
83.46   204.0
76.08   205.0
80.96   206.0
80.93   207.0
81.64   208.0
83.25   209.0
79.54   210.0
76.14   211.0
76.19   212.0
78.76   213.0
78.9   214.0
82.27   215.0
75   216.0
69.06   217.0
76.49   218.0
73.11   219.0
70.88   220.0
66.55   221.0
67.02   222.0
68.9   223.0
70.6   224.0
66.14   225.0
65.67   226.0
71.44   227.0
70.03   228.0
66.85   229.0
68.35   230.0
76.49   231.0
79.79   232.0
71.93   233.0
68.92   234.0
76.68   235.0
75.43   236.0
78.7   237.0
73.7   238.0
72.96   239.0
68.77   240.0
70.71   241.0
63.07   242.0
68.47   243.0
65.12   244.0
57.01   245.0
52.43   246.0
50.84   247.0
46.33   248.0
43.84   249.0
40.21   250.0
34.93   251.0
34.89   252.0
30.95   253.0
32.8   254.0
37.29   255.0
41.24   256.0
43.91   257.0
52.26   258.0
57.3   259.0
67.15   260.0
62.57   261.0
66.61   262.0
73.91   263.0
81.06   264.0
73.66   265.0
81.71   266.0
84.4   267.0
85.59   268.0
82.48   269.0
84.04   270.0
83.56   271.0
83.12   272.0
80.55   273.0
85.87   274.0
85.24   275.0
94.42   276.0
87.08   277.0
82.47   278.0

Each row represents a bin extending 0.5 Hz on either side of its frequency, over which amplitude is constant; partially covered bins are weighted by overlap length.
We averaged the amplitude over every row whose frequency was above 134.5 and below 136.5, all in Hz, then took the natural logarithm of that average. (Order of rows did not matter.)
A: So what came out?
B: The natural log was 4.11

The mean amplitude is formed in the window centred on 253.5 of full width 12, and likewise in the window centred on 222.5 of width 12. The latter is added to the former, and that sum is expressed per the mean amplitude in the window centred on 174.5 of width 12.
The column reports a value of 1.7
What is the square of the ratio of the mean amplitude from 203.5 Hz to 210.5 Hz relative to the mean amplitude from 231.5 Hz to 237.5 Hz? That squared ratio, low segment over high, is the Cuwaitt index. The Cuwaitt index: 1.2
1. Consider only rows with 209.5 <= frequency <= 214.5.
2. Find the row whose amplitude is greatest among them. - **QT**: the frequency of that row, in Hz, 210.0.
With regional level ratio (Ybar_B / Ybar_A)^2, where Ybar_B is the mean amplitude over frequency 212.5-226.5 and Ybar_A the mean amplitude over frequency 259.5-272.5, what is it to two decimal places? 0.86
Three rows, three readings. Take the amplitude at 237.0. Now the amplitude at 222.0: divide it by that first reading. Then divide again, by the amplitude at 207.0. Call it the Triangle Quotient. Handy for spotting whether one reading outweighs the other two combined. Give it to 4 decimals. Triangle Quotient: 0.0105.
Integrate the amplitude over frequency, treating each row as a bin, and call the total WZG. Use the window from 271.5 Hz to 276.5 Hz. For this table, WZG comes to 429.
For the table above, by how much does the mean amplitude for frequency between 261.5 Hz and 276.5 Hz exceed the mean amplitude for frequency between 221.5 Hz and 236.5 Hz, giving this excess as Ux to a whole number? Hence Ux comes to 11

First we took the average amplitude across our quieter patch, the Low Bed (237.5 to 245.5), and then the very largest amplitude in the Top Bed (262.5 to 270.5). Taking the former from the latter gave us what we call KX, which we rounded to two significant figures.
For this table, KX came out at 18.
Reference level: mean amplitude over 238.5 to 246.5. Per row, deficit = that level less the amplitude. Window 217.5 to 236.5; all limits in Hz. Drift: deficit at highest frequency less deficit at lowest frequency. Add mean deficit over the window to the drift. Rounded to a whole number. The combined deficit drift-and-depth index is -5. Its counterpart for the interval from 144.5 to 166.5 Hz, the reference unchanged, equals -1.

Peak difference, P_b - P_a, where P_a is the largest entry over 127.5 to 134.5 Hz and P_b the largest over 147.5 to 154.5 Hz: 24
